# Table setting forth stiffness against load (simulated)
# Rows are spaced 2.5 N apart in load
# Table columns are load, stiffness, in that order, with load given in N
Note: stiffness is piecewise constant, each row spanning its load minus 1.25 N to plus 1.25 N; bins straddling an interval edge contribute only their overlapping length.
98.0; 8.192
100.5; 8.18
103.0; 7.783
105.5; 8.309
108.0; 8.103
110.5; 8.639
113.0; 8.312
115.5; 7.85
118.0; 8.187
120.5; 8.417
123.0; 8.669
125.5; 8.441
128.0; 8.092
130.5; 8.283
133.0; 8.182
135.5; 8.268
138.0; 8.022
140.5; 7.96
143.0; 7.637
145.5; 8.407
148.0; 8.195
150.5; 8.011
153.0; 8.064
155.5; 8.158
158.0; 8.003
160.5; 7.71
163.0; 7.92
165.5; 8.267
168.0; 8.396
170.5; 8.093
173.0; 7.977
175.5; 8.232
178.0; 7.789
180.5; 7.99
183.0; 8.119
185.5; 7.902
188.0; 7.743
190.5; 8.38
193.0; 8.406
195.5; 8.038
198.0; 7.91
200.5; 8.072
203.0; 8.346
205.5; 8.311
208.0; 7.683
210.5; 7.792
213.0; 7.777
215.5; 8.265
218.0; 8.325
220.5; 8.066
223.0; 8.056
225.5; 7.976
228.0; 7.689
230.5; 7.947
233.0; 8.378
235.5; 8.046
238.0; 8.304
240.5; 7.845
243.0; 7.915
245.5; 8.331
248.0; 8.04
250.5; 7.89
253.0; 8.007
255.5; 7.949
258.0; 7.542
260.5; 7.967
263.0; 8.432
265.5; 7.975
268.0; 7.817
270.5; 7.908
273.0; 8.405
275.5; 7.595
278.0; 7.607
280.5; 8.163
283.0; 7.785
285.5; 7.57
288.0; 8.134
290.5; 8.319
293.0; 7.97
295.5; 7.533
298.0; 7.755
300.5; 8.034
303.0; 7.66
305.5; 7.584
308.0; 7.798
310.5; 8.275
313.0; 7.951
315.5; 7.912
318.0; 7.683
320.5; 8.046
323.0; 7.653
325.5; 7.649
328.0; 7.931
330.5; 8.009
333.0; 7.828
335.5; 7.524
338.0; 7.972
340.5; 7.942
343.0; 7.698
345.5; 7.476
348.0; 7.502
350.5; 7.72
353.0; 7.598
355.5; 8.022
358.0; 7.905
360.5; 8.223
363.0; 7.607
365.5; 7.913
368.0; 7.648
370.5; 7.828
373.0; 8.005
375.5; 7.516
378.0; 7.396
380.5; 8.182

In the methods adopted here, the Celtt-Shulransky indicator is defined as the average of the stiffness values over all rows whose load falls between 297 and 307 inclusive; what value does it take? 7.76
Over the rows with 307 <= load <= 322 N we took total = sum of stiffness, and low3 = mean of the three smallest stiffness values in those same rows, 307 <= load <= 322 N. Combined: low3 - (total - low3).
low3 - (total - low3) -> -32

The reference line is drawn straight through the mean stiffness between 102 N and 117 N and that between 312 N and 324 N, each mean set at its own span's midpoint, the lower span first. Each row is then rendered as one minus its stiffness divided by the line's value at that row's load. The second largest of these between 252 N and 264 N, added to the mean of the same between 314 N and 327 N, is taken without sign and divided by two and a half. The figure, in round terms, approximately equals 0.003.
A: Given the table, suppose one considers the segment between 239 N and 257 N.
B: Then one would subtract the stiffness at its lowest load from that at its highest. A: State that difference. 0.1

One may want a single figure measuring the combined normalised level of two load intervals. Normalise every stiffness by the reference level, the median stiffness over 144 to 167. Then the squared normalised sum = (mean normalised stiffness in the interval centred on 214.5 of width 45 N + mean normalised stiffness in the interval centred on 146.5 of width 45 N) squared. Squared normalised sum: 4.02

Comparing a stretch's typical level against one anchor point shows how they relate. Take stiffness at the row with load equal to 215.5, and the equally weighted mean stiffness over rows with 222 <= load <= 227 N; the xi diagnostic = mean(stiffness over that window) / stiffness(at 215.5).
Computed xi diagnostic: 0.97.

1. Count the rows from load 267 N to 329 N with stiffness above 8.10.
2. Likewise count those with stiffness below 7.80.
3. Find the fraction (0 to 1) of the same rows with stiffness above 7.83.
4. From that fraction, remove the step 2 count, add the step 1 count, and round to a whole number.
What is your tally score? -7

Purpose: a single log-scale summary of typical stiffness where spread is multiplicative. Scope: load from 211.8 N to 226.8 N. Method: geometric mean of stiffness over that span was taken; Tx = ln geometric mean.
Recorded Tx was 2.09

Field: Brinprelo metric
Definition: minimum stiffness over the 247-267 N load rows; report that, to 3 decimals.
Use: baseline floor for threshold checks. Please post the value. 7.542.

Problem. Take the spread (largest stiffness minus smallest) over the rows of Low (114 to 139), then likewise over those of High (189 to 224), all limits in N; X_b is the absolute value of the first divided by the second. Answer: 1.13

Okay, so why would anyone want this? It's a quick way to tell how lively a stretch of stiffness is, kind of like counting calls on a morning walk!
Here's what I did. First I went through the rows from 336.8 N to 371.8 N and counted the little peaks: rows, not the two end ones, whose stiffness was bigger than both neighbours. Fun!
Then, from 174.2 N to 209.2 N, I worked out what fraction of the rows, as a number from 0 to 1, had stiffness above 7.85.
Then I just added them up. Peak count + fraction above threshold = 4.79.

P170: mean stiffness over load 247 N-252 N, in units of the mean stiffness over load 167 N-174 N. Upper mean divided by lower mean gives 0.977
